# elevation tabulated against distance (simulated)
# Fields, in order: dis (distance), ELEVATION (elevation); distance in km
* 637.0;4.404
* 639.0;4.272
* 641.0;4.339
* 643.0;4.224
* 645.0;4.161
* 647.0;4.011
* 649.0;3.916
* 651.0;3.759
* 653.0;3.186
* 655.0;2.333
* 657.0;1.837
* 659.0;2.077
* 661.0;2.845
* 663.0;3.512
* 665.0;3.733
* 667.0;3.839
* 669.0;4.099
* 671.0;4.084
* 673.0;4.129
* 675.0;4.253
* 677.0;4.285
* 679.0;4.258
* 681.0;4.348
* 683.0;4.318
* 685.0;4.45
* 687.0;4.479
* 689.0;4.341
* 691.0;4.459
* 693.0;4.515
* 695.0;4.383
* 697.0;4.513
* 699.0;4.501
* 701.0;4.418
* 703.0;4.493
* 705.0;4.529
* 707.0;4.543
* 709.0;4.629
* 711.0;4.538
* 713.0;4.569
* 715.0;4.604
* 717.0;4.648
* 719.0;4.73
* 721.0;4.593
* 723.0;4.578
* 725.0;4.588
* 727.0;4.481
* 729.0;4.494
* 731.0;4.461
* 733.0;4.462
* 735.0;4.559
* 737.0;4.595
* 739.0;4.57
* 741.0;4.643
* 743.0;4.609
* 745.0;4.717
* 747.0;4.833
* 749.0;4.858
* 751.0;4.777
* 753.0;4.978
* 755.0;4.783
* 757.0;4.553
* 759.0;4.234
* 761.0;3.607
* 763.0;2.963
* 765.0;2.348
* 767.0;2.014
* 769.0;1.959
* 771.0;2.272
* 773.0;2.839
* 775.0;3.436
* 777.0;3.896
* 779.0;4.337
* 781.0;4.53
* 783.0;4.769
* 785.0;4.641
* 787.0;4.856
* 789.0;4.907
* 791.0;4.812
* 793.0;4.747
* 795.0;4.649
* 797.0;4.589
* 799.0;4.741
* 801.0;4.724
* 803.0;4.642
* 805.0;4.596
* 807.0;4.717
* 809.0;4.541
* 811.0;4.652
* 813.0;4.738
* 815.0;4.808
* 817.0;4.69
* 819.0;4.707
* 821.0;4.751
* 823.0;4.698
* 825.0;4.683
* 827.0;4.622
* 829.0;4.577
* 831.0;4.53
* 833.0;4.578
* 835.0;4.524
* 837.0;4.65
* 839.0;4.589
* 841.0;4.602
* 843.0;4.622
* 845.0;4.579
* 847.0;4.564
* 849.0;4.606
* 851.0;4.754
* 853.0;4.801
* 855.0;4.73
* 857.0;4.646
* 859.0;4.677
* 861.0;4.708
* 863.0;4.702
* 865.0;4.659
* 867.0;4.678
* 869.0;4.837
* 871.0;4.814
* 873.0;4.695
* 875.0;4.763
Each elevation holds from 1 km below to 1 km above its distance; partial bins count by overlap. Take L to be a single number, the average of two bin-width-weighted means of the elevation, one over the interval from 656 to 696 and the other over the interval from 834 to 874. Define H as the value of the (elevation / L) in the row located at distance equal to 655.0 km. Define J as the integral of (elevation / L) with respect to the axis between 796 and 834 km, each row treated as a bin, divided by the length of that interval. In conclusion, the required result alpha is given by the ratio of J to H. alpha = 2.00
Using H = 0.54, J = 1.09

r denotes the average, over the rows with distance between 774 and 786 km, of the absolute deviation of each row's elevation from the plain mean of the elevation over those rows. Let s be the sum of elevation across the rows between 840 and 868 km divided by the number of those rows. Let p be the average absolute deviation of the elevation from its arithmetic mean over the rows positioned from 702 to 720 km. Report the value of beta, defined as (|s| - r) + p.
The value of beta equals 4.32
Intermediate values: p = 0.06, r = 0.40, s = 4.7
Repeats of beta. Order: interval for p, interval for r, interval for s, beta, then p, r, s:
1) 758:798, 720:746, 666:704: 5.18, 0.91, 0.06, 4.3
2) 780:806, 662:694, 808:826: 4.57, 0.09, 0.22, 4.7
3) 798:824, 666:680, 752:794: 3.82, 0.05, 0.11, 3.9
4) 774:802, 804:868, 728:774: 4.23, 0.28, 0.06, 4.0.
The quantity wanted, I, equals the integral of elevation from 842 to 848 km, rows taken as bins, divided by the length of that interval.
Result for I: 4.59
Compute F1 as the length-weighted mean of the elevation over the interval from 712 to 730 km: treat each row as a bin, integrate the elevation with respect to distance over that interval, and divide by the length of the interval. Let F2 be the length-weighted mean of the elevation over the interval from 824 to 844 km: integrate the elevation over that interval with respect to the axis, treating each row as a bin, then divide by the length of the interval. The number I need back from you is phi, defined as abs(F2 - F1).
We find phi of 0.01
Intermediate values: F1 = 4.59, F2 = 4.60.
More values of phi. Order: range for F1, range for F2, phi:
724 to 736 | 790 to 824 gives 0.19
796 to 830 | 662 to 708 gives 0.39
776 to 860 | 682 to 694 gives 0.22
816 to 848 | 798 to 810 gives 0.04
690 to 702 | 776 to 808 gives 0.17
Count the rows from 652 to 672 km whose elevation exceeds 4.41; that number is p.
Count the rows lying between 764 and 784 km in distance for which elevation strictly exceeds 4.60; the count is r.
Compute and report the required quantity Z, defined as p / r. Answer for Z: 0.0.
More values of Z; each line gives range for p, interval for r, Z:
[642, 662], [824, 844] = 0.0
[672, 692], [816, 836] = 0.5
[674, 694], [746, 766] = 0.8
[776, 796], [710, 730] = 2.7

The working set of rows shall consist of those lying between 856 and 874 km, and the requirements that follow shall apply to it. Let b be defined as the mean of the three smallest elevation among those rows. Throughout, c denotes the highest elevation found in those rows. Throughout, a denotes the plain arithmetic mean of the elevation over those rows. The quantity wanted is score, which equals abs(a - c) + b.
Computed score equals 4.8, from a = 4.71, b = 4.7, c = 4.837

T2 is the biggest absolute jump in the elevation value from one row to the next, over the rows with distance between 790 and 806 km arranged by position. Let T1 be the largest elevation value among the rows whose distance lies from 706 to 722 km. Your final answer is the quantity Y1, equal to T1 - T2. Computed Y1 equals 4.6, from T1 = 4.73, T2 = 0.15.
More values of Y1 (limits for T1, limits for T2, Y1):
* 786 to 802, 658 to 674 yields 4.1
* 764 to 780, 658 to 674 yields 3.6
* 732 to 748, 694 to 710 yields 4.7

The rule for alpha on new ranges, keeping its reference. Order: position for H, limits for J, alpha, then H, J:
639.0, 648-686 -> 0.85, 1.00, 0.85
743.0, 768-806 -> 0.91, 1.07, 0.98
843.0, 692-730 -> 0.98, 1.08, 1.06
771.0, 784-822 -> 2.07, 0.53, 1.10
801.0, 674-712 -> 0.94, 1.10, 1.03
